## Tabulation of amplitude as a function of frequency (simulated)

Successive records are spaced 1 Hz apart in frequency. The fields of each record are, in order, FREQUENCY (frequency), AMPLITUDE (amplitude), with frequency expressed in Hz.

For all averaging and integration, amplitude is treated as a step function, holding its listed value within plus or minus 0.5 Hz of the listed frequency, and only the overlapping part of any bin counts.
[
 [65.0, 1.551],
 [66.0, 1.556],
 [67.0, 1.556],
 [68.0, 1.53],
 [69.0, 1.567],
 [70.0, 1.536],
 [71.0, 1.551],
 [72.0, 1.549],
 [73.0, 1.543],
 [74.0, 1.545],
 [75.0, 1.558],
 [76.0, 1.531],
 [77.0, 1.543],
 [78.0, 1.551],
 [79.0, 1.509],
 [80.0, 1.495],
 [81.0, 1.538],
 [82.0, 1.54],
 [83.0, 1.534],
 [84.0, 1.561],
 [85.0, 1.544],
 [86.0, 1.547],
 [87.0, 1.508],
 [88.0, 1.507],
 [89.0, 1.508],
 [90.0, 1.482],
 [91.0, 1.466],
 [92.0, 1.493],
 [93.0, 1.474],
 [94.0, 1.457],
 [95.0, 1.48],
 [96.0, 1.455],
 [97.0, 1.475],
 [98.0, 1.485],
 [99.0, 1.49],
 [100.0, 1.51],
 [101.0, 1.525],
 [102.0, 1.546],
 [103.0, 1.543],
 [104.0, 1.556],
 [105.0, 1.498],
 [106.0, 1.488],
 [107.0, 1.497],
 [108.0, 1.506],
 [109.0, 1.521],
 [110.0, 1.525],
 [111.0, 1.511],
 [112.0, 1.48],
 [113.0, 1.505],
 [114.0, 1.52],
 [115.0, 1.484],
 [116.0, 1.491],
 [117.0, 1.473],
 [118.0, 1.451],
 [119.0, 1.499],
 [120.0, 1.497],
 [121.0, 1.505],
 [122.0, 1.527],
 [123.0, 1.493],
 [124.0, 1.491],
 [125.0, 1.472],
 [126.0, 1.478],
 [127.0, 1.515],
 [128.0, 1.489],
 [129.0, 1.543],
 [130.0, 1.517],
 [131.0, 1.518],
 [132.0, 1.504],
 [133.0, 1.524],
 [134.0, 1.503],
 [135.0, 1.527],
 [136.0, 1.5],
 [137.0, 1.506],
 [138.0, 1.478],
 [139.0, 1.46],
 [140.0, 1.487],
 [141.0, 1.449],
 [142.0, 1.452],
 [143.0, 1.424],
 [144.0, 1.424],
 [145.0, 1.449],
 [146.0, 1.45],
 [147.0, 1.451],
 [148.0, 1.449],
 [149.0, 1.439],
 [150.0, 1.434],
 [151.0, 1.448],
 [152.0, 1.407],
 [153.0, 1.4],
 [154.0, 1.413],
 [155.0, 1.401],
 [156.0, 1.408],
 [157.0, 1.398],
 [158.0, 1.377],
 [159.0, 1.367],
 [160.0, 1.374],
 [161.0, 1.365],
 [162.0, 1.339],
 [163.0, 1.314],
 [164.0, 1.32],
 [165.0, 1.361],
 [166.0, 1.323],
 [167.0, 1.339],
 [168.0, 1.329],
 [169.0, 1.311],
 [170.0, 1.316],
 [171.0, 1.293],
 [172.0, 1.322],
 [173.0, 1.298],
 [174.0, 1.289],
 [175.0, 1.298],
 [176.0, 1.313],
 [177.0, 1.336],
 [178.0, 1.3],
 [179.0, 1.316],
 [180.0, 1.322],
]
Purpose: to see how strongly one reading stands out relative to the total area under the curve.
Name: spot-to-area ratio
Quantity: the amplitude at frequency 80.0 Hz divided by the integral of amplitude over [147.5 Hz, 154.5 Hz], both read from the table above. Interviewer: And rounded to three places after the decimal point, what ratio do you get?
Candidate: 0.150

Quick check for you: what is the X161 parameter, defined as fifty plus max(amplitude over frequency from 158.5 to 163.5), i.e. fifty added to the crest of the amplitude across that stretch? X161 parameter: 51.4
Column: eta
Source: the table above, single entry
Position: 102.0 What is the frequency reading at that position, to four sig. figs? 1.546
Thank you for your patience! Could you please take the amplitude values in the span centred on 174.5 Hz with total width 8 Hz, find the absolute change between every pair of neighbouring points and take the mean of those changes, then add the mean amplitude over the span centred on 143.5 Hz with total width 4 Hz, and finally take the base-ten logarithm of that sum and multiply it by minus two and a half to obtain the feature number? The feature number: -0.409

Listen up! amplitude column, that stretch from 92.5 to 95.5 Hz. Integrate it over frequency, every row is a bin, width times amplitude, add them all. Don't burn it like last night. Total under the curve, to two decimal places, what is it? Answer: 4.41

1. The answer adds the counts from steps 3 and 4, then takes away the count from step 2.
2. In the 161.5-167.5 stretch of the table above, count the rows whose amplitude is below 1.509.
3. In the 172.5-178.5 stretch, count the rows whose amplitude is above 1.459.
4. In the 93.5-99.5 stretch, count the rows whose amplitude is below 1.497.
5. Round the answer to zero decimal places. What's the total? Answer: 0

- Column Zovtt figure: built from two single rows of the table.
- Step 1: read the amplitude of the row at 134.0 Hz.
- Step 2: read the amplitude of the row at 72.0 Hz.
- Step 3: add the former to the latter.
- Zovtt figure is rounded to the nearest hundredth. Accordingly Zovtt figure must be 3.05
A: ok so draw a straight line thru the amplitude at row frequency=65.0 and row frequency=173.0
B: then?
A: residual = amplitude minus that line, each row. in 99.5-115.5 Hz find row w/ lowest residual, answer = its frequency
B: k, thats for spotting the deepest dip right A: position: 106.0 Hz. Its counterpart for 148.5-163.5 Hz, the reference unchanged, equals 163.0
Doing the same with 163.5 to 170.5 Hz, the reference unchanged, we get 164.0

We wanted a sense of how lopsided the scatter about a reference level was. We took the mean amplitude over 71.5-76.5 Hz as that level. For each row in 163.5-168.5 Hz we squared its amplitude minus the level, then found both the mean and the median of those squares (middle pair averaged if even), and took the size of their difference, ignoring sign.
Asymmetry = 0.0021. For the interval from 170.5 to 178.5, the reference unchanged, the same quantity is 0.0032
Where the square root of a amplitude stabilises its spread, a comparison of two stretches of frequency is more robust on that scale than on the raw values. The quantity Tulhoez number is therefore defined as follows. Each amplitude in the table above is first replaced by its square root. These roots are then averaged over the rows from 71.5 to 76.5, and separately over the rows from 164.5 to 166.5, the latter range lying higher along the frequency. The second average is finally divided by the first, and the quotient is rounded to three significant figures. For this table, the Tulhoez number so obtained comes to 0.932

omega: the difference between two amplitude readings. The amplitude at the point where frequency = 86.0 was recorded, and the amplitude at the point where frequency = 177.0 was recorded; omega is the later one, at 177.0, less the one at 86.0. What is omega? -0.21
